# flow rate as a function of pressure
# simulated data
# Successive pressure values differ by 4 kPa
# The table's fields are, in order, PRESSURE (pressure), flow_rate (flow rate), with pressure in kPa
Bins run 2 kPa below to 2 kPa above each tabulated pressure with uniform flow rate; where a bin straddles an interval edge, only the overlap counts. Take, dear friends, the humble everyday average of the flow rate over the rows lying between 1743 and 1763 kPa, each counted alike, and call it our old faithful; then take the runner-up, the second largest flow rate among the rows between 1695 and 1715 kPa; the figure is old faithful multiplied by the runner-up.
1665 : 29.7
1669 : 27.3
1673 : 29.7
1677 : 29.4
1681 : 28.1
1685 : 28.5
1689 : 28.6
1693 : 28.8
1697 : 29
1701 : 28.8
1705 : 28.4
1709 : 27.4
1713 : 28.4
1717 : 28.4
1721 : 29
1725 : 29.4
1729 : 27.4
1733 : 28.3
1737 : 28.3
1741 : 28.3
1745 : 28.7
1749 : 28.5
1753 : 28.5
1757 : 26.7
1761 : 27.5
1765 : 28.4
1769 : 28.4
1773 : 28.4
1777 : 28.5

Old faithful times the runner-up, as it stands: 806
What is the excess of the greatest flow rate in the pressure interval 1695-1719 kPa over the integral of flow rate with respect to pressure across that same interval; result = -653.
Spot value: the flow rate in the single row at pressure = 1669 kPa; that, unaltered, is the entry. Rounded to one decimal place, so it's 27.3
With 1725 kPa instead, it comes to 29.4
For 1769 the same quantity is 28.4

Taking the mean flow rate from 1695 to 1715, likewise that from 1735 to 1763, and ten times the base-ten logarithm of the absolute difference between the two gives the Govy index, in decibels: -4.8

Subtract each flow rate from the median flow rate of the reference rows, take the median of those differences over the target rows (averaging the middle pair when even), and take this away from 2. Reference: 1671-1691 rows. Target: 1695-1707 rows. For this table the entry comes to 2.20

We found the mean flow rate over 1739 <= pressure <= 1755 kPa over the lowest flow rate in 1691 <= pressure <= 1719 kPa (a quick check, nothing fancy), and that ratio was 1.04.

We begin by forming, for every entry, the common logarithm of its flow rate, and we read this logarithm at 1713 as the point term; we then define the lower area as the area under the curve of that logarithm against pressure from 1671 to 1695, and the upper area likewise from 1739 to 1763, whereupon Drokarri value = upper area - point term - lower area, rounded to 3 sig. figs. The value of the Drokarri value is -1.75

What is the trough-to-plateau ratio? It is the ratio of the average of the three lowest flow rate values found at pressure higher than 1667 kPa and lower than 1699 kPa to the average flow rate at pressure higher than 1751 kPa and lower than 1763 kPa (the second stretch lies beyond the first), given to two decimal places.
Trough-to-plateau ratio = 1.01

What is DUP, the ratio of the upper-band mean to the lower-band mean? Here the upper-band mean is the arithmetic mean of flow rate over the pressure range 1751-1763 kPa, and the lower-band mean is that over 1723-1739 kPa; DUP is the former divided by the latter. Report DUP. 0.97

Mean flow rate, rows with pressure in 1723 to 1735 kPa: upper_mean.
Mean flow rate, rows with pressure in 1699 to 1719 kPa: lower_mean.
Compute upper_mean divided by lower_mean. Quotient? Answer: 1.00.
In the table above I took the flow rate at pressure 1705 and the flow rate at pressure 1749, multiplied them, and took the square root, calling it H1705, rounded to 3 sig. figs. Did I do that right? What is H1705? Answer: 28.4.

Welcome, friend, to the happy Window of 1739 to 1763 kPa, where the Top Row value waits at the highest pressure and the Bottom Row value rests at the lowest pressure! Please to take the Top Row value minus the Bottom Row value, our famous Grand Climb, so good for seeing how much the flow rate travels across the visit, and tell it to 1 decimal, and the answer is -0.8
